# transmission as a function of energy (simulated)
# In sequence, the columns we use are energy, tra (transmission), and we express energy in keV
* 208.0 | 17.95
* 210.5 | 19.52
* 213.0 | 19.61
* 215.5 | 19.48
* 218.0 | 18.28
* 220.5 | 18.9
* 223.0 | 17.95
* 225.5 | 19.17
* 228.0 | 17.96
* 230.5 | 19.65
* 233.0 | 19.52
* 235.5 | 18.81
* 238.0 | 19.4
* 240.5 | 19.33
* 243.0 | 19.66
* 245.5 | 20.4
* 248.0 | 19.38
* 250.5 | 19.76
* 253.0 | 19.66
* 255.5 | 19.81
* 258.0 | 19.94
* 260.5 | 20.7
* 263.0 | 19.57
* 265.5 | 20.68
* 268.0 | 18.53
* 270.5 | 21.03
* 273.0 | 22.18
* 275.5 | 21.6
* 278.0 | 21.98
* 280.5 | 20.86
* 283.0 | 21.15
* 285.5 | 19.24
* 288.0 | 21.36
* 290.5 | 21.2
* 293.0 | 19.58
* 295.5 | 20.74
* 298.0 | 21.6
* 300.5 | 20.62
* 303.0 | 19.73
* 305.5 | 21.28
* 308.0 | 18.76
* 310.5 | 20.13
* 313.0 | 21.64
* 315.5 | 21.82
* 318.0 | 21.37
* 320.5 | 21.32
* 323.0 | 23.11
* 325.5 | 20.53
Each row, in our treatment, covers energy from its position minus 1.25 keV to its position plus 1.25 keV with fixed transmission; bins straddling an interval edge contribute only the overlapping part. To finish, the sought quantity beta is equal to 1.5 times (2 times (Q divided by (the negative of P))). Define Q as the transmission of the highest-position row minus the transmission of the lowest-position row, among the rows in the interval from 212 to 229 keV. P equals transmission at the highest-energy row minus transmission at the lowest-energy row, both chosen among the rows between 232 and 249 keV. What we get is -35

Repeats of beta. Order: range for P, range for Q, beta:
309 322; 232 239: 0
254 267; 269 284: 0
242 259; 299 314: -11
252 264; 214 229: -51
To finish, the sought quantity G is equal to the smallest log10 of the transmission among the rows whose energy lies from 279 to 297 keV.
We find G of 1.28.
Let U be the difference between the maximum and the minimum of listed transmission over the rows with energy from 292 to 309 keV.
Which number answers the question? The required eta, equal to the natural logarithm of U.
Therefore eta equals 1.04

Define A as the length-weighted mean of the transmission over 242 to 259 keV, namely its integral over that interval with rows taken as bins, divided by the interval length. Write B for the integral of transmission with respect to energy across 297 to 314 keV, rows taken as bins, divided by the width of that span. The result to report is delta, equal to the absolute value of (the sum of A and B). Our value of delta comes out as 40.3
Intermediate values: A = 19.8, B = 20.5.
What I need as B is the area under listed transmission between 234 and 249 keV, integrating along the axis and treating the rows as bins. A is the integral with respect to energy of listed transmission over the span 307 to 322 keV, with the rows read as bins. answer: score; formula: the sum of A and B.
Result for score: 606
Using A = 314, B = 292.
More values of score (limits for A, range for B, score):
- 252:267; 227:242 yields 588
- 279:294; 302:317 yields 618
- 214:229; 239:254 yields 575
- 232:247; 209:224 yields 577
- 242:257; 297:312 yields 602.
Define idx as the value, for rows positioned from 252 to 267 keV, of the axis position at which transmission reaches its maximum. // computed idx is 260.5 keV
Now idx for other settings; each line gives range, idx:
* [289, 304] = 298.0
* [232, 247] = 245.5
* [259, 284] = 273.0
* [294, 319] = 315.5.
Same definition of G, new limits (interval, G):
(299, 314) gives 1.27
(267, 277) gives 1.27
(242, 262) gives 1.29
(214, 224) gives 1.25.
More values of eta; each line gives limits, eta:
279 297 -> 0.75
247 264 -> 0.28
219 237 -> 0.53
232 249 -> 0.46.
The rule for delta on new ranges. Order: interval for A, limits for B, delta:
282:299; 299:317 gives 41.3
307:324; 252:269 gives 41.0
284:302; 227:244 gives 39.8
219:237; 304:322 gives 39.8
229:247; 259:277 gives 40.1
